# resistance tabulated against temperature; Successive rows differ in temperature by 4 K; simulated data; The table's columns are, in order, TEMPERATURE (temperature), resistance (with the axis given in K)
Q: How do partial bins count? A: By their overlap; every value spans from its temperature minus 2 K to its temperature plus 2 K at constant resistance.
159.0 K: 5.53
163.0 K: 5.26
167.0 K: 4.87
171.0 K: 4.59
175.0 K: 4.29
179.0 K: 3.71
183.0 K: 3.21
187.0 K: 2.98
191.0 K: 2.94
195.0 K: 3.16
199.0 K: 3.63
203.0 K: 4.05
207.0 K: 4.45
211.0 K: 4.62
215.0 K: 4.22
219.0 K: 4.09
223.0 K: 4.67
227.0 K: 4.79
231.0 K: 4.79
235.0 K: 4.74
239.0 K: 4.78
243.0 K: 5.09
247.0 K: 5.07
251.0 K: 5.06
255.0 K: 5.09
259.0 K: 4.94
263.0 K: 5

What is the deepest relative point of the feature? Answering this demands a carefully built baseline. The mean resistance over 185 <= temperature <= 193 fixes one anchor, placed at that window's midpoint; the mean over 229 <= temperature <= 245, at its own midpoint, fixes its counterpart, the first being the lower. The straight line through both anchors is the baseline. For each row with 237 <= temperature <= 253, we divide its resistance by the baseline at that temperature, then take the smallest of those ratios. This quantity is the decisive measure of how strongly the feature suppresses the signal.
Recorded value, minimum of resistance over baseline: 0.94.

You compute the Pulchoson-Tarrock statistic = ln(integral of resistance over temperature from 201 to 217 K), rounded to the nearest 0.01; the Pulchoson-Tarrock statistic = 4.24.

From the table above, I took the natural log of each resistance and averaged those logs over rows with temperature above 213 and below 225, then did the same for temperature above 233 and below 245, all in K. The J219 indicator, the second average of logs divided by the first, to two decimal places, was 1.08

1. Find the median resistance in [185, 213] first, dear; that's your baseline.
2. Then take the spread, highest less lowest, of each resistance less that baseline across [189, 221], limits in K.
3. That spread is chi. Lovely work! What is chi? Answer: 1.7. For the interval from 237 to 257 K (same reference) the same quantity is 0.3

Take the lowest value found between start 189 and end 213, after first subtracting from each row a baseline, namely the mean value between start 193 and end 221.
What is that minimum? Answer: -1.1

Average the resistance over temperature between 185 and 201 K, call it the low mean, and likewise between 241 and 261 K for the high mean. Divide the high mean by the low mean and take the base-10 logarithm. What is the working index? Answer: 0.20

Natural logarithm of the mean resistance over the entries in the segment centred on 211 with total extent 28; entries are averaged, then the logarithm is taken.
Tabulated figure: 1.45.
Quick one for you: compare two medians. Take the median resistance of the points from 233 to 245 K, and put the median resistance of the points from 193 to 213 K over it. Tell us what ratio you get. 0.85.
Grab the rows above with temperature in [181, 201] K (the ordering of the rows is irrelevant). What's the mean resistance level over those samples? 3.2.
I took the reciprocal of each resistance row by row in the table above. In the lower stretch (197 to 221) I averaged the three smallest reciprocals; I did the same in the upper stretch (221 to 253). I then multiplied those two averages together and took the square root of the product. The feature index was 0.211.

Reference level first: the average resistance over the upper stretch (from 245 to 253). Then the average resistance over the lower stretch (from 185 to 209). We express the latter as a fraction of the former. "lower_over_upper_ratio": 0.70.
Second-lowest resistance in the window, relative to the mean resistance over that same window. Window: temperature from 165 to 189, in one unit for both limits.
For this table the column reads 0.81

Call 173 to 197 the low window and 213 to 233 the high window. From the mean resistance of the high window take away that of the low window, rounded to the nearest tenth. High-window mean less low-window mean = 1.1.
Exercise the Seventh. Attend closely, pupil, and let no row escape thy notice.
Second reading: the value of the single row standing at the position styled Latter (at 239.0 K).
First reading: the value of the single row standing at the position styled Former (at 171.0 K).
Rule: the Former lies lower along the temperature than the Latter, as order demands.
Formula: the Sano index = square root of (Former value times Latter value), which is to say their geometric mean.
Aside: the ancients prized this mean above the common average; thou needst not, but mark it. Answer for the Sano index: 4.68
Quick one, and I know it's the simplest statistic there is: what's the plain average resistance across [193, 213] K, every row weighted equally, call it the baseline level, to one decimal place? 4.0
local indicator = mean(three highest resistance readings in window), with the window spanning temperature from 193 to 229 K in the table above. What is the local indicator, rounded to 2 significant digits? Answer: 4.7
